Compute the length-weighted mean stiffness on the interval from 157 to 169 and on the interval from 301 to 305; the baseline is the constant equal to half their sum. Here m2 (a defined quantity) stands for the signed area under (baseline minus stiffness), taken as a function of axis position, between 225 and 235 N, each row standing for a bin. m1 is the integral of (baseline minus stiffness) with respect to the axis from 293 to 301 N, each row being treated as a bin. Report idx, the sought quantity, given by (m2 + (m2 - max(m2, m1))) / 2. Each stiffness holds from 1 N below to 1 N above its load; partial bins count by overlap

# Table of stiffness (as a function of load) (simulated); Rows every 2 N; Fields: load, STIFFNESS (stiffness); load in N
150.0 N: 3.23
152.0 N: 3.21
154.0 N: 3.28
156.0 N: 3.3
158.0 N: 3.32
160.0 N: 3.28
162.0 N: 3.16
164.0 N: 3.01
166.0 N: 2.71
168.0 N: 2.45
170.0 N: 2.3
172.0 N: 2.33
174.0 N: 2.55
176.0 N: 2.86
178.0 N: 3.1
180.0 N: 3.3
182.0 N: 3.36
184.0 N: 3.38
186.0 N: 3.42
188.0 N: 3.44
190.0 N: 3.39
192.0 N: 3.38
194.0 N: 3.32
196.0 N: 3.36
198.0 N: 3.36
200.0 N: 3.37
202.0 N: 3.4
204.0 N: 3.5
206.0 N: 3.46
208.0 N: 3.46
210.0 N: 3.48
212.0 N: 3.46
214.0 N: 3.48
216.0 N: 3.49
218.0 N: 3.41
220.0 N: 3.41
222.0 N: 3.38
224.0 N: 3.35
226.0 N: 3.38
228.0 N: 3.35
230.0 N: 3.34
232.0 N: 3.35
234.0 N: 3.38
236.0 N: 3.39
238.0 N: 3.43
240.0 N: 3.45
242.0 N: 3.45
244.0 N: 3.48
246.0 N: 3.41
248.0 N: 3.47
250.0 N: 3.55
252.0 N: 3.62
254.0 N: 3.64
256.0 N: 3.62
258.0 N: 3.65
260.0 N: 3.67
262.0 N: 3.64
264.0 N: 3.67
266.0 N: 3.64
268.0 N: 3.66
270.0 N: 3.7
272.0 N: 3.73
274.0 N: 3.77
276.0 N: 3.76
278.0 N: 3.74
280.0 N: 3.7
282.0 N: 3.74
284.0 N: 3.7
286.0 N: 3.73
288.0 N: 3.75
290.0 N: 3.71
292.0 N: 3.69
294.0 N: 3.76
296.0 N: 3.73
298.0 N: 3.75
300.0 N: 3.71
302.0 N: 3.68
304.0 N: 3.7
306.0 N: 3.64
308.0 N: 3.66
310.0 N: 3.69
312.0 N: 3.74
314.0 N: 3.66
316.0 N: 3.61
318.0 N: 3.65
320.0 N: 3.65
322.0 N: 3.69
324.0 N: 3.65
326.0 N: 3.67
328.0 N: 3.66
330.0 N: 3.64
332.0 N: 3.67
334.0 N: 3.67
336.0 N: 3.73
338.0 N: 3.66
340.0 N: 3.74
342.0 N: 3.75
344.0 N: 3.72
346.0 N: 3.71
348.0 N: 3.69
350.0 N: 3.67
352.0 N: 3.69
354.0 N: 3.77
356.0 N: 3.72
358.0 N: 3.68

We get 0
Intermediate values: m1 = -3.2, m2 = -0.2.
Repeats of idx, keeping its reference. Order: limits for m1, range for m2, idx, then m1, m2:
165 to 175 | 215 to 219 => -5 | 8.7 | -0.4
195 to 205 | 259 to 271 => -4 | -0.6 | -3.9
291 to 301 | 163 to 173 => 4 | -3.9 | 7.8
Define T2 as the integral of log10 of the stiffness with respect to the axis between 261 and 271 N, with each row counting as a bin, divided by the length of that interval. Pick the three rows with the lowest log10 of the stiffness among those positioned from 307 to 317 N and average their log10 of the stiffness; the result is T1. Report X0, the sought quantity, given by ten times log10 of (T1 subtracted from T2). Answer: -27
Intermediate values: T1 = 0.561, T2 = 0.564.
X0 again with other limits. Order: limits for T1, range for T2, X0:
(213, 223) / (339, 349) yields -14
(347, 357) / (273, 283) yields -22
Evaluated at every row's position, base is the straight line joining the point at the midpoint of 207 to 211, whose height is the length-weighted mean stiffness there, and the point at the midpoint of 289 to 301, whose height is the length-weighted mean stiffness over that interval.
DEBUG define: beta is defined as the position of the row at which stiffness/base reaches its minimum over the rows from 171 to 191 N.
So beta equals 172.0 N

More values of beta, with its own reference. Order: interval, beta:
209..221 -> 220.0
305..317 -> 316.0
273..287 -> 284.0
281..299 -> 292.0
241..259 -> 246.0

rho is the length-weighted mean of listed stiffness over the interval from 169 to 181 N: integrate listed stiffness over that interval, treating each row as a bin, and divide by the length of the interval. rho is 2.7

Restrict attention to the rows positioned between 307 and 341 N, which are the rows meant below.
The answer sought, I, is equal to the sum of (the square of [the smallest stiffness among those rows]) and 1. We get 14.0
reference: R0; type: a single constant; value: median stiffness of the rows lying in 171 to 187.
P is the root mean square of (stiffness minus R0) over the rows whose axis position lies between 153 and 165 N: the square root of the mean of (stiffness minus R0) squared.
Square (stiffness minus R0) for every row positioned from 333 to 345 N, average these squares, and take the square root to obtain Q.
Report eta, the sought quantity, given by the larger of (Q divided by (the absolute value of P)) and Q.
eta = 4.6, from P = 0.11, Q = 0.51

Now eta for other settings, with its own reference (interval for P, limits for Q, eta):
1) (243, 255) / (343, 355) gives 1.5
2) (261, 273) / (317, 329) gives 1.0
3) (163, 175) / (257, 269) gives 0.7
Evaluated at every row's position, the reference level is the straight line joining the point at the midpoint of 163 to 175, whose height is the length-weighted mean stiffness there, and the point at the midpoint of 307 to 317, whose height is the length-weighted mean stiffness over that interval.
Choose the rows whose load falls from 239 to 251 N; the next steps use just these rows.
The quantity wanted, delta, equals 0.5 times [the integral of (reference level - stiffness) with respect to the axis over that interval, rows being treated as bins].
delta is -1.9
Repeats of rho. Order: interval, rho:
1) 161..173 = 2.7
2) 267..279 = 3.7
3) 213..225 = 3.4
